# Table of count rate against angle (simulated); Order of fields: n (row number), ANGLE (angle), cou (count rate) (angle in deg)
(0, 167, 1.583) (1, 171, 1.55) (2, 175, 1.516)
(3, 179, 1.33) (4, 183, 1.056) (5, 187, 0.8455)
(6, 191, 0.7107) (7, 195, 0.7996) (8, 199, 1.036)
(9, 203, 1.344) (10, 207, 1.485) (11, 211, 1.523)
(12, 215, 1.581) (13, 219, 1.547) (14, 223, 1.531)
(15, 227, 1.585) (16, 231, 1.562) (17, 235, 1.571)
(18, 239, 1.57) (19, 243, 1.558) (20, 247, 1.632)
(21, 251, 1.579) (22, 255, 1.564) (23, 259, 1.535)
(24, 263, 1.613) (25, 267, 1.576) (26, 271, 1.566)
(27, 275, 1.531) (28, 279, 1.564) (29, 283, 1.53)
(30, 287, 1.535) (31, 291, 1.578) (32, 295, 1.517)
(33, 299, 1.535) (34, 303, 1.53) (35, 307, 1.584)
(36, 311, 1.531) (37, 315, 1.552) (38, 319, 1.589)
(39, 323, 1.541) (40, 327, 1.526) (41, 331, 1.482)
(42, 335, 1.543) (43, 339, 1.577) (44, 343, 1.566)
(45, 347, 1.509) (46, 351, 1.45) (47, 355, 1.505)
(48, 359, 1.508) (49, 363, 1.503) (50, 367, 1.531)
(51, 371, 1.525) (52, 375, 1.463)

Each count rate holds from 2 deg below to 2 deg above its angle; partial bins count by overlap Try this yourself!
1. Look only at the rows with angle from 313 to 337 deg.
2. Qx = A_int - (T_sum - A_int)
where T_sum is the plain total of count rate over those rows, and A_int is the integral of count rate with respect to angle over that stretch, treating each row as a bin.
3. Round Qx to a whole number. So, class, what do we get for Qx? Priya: 65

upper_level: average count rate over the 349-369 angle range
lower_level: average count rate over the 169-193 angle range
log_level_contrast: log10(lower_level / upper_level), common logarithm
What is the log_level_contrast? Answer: -0.108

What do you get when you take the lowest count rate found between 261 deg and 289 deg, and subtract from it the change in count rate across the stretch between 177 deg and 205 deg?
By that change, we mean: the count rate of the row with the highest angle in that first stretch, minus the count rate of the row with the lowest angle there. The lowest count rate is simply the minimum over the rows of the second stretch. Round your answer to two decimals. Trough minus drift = 1.52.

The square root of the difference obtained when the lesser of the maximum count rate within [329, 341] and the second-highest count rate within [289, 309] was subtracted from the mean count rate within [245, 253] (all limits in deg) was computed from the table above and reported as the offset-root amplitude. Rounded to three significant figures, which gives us 0.169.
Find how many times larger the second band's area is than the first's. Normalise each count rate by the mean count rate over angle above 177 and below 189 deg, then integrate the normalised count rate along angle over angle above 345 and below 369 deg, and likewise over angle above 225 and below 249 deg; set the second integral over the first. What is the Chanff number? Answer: 1.052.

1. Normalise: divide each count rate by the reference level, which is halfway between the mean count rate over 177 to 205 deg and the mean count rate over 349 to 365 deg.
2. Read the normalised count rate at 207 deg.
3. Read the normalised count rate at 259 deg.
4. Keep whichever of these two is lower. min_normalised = 1.18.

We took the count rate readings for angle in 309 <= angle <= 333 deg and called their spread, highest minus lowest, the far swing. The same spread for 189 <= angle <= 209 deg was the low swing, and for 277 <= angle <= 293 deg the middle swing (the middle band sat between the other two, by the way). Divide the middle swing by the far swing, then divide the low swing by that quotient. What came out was 1.73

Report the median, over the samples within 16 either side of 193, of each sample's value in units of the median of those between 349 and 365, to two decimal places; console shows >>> 0.70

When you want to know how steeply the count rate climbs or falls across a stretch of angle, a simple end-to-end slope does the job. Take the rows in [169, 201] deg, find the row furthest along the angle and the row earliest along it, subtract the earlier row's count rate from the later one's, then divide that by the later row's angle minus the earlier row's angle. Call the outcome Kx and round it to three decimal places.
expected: -0.018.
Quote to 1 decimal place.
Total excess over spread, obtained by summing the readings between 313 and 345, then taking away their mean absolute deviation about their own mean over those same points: 12.4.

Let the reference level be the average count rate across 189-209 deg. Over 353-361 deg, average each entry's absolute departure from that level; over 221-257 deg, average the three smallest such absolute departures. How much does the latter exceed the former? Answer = 0.044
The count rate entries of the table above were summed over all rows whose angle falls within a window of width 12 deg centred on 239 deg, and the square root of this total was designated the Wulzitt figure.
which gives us 2.17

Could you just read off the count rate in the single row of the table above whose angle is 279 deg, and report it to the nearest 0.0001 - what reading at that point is 1.5640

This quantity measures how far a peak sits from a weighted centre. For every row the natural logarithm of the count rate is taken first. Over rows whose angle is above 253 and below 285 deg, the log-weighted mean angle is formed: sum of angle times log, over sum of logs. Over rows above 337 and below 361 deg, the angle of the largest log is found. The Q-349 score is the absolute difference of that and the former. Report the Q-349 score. 70.1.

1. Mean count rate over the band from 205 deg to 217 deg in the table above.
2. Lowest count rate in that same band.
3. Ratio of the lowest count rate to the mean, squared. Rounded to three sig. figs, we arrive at 0.942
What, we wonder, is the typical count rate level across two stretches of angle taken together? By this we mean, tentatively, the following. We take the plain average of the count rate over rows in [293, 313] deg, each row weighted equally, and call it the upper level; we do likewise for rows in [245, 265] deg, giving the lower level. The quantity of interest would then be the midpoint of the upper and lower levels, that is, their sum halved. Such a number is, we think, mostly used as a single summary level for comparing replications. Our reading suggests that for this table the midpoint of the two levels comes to 1.56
